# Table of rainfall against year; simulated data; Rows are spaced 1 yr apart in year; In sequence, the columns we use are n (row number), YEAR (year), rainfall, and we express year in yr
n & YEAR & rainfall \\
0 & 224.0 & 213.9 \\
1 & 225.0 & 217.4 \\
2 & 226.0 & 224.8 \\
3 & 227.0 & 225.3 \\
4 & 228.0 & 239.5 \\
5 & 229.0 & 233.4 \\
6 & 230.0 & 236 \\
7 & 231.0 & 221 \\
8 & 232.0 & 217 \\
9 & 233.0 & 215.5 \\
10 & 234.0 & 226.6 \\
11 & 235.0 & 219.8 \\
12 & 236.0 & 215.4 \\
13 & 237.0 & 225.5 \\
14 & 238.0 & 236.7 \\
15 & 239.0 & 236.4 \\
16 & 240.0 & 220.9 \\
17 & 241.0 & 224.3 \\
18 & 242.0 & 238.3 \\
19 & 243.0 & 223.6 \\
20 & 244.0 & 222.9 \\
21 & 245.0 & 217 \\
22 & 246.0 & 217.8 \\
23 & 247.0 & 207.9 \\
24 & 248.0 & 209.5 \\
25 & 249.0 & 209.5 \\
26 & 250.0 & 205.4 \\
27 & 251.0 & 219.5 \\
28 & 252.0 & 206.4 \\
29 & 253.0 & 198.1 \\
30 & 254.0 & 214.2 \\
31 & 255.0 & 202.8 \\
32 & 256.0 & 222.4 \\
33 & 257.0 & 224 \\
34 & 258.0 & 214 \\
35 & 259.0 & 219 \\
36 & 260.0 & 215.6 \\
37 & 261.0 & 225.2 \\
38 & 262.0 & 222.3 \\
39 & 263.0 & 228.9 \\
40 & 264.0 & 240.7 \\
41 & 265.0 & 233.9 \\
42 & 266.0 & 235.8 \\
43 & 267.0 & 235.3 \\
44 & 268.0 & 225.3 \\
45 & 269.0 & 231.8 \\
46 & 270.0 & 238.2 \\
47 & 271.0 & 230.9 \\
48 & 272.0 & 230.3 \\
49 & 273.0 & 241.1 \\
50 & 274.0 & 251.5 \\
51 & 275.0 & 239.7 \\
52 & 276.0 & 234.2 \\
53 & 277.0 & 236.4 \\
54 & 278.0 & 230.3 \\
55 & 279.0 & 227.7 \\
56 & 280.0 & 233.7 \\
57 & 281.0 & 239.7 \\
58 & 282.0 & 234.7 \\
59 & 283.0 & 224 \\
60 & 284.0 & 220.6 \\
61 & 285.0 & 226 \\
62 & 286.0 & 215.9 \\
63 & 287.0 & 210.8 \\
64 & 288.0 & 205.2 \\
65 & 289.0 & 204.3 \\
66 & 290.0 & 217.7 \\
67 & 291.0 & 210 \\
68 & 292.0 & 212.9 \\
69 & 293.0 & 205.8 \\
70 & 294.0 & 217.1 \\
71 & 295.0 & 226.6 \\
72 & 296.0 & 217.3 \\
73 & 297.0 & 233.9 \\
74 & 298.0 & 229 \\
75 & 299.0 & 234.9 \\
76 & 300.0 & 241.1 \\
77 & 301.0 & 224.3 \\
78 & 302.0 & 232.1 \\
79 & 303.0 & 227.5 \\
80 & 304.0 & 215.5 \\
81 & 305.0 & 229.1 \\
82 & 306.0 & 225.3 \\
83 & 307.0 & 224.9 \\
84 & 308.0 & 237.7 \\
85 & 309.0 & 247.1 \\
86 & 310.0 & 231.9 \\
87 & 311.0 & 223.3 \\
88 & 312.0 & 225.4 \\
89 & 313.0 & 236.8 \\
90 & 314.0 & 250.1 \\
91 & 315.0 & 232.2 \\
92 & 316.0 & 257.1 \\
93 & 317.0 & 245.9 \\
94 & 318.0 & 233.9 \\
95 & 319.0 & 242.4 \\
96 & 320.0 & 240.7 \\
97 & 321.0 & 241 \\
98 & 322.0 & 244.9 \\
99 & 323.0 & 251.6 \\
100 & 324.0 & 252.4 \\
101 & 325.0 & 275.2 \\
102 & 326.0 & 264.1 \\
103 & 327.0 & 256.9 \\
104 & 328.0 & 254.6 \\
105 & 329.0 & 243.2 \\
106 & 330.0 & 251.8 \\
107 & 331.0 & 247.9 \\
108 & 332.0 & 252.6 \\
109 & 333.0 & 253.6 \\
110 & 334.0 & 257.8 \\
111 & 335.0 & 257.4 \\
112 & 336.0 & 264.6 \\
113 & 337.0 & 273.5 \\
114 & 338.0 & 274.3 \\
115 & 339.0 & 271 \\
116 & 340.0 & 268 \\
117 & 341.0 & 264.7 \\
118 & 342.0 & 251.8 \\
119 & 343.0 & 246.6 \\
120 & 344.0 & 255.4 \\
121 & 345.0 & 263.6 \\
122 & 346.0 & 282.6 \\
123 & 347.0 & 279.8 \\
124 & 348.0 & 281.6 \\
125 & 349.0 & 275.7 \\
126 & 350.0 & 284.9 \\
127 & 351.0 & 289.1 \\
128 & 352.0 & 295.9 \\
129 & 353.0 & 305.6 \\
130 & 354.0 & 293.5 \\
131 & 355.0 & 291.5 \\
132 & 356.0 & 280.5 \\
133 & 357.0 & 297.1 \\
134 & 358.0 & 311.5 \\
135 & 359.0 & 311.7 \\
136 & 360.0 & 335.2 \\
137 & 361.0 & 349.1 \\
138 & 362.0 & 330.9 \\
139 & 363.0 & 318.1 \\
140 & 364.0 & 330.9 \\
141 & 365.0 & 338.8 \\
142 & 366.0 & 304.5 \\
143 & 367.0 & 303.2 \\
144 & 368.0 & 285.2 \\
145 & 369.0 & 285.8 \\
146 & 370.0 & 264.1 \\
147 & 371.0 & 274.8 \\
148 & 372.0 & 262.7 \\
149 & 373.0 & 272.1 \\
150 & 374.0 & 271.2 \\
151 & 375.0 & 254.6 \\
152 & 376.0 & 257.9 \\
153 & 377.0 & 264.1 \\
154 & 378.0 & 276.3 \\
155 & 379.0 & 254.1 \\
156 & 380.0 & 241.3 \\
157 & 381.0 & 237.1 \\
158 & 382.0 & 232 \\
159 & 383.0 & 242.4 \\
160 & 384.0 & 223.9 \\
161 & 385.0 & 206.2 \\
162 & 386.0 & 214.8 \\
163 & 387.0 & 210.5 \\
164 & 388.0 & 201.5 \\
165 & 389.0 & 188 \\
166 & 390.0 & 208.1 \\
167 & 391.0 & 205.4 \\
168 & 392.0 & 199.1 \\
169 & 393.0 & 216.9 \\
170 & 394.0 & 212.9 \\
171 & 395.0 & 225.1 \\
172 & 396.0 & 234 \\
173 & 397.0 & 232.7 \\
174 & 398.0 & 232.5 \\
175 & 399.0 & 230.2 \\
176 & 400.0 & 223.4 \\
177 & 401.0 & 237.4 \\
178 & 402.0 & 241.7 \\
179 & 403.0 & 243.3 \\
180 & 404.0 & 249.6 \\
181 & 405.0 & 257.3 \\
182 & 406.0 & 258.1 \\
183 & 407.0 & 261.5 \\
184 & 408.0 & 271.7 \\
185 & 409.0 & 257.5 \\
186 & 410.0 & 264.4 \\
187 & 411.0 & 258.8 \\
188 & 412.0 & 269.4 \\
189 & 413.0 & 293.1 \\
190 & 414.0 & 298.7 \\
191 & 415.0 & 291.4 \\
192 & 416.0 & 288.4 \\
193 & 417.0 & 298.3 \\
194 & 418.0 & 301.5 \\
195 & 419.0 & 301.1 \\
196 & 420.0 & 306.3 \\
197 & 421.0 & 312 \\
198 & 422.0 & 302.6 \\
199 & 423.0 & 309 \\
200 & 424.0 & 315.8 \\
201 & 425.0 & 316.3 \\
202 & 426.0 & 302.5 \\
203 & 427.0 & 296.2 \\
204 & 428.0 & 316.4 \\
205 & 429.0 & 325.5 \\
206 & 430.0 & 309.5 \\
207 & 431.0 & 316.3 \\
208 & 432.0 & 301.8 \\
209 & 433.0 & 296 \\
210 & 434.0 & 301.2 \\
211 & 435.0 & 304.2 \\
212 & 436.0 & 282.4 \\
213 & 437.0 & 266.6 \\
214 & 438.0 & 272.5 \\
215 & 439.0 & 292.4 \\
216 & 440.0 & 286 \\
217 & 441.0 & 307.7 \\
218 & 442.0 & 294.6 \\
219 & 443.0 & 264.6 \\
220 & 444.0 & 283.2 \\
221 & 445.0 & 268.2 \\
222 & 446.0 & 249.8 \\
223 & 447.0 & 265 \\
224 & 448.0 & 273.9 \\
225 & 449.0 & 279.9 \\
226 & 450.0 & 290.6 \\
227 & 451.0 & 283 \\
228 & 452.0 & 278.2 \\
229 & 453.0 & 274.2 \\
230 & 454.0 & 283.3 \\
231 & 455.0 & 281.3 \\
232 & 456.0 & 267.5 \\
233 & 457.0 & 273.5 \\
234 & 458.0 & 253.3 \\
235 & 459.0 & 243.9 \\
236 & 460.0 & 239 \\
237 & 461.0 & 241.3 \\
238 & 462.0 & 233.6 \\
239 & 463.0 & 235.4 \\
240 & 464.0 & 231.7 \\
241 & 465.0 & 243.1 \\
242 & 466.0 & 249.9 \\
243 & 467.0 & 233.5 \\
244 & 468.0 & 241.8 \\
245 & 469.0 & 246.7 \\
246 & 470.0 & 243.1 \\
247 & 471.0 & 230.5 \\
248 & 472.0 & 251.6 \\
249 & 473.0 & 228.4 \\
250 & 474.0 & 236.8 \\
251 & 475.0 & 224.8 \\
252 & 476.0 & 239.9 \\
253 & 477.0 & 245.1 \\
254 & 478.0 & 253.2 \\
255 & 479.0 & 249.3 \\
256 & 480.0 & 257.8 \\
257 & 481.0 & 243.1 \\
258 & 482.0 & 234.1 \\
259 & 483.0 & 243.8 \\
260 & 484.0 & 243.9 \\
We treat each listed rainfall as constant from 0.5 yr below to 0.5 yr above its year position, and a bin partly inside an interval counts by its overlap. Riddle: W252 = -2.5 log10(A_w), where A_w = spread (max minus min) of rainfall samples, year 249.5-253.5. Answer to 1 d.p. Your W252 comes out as -3.3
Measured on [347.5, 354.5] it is -3.7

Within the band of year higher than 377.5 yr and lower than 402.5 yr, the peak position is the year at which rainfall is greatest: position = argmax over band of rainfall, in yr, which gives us 378.0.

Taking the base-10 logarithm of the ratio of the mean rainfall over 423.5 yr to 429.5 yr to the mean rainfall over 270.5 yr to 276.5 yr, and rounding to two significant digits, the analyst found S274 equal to 0.12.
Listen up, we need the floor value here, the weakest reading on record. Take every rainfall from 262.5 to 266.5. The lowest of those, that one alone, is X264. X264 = 228.9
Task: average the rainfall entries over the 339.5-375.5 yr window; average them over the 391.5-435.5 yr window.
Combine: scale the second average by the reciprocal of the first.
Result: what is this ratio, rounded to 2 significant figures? 0.95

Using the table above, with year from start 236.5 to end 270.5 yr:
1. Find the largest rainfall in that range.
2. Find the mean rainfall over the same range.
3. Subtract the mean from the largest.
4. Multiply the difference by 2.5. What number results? 47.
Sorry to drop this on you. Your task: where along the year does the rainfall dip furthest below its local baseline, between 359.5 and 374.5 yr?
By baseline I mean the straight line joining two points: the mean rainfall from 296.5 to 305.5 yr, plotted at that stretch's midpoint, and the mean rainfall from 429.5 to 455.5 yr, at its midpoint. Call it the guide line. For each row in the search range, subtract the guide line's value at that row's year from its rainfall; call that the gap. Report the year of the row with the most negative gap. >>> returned 372.0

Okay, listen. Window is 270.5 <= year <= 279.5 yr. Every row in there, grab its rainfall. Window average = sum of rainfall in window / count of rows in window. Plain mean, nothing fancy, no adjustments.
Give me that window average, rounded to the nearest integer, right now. 236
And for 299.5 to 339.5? 245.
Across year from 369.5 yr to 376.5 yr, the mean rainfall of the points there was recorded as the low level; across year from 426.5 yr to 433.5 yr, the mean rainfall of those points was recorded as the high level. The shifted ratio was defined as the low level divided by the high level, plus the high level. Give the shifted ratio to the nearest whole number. 310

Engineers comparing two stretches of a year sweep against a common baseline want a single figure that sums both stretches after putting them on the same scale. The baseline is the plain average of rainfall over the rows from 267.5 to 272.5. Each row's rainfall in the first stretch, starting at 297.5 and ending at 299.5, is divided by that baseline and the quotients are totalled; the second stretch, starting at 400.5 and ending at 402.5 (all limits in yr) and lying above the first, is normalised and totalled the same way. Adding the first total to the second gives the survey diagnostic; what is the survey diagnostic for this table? 4.1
